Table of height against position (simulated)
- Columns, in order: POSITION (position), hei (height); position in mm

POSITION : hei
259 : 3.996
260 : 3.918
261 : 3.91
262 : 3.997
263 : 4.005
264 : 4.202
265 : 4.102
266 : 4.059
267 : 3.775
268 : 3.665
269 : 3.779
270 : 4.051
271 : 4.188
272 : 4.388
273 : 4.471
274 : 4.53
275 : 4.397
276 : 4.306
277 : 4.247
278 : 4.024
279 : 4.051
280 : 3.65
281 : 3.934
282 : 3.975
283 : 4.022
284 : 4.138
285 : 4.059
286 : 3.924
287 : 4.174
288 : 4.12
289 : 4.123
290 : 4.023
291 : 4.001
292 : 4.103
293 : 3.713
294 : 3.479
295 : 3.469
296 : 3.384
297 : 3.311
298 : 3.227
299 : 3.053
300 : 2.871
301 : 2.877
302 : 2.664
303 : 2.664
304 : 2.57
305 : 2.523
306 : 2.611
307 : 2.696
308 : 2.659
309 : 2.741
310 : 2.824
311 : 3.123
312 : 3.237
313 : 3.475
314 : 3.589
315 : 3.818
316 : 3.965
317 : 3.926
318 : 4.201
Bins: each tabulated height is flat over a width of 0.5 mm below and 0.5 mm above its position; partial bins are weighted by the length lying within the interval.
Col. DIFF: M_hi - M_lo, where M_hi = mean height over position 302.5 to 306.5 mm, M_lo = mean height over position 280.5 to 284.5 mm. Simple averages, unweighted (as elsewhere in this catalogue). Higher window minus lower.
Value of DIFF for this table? -1.4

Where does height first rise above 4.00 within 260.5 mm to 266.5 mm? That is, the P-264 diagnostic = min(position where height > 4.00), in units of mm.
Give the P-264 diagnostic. 263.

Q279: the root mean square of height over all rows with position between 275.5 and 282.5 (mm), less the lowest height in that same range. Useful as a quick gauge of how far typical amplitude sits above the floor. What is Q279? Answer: 0.38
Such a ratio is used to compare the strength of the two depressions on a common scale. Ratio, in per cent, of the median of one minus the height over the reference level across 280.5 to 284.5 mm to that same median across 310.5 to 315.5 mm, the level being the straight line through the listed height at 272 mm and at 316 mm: 52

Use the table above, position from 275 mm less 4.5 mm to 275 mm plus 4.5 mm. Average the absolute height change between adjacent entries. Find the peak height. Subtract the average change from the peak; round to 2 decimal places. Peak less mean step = 4.42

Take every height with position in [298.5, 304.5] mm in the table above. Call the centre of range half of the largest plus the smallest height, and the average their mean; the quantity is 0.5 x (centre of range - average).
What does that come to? 0.014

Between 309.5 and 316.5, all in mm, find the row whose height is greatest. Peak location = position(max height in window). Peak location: 316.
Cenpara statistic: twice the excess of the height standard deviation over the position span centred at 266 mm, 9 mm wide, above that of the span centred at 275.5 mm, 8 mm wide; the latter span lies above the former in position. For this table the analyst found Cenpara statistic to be -0.01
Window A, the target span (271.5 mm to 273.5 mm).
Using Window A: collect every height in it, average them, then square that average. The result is 20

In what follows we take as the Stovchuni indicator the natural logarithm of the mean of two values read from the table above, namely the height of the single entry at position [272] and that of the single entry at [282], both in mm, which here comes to 1.43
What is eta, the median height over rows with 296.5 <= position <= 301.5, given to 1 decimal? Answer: 3.1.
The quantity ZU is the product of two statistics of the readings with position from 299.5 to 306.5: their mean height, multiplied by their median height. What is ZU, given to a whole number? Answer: 7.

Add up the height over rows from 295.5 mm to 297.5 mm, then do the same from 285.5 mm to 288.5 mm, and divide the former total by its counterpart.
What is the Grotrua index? 0.55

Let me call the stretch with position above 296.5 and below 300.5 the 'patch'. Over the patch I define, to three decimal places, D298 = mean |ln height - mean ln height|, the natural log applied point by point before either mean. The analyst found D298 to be 0.050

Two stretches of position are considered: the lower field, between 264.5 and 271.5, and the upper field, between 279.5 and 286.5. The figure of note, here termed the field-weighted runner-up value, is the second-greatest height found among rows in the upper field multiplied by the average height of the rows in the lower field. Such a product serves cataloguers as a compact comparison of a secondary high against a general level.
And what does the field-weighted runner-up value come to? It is 16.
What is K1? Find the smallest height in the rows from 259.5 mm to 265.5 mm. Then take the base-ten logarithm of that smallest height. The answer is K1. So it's 0.59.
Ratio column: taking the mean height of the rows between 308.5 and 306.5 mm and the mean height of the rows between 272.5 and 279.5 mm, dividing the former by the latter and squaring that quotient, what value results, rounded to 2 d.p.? 0.39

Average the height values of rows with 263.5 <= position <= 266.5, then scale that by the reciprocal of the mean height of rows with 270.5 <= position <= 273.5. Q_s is 0.95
